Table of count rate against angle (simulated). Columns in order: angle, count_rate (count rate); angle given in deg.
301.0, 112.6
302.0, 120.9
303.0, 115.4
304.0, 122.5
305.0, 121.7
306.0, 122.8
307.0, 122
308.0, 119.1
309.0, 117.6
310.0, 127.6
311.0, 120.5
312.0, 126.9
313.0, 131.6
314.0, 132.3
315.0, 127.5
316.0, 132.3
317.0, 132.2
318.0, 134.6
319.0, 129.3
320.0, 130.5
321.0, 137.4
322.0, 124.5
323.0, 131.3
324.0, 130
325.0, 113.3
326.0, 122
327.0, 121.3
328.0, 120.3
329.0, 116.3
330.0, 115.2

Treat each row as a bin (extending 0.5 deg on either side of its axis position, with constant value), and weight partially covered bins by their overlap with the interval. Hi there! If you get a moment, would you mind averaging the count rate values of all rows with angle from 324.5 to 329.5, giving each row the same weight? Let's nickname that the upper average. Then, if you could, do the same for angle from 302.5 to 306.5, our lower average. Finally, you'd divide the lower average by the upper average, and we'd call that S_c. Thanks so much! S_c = 1.02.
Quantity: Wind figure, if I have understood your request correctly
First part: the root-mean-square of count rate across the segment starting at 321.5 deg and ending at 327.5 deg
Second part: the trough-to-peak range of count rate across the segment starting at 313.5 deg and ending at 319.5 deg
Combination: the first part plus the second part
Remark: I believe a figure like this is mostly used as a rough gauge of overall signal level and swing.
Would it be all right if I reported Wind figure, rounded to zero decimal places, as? 131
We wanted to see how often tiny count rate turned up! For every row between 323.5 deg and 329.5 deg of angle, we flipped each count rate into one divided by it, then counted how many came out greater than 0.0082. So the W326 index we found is 4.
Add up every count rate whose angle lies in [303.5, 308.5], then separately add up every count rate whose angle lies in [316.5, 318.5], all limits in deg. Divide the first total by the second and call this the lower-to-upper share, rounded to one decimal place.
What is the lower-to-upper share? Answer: 2.3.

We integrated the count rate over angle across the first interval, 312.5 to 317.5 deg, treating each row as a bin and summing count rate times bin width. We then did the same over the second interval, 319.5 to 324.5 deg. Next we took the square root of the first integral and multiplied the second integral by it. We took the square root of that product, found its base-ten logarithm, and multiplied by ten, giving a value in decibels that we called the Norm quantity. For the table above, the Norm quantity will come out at 21.1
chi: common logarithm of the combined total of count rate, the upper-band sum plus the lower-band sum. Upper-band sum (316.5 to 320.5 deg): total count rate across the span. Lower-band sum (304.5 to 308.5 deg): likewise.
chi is 3.01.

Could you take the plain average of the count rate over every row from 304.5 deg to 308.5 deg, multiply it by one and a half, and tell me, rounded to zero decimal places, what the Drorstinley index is 182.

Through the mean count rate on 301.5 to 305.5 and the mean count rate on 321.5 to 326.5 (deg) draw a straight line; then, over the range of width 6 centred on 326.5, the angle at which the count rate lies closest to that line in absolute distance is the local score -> 326.0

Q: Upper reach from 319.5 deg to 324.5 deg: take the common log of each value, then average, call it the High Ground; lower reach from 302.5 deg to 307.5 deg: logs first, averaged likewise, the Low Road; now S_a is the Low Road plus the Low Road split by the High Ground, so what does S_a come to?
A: 3.066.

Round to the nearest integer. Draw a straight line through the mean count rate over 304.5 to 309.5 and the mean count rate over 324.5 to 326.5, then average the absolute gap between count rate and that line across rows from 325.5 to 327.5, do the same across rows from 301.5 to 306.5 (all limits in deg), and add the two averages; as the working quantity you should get 6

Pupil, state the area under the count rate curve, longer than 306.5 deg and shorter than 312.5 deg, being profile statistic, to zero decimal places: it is 734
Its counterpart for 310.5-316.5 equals 771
